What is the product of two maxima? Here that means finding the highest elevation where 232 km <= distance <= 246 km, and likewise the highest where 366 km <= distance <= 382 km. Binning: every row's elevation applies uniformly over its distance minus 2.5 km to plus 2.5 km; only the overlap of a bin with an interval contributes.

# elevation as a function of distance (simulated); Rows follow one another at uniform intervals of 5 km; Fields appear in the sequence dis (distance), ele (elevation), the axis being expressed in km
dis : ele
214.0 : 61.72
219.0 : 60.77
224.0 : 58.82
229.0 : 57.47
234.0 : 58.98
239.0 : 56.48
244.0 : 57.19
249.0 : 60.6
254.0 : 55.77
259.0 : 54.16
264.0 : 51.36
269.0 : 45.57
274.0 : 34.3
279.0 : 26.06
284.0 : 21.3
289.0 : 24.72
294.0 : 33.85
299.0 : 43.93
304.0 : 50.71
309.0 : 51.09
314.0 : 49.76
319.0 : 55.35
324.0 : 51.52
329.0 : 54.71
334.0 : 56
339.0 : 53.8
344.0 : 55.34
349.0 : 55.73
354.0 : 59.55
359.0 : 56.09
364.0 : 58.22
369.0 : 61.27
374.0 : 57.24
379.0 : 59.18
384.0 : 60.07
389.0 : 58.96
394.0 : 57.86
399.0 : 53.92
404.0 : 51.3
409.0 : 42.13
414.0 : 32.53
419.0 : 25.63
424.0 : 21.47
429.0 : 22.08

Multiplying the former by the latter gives 3614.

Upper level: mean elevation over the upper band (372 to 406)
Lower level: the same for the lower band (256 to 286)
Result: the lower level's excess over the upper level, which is -18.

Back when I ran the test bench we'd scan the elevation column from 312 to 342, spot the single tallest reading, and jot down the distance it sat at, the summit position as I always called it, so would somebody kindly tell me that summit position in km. 334.0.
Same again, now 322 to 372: 369.0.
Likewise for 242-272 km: 249.0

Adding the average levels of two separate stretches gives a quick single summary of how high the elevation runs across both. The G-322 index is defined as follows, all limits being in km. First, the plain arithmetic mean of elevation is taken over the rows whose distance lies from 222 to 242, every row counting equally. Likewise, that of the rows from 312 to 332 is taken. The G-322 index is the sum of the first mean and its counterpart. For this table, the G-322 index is 111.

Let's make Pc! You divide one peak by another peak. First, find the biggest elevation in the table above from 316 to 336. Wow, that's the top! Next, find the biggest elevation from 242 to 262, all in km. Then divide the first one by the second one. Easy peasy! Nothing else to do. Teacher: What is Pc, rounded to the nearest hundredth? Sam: 0.92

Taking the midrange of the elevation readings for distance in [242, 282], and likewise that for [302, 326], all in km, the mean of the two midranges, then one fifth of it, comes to 9.6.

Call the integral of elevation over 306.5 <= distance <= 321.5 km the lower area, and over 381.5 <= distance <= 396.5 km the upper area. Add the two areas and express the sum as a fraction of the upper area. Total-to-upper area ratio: 1.88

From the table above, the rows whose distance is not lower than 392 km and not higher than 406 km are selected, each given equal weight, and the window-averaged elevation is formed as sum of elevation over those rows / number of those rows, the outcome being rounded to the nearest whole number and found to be 54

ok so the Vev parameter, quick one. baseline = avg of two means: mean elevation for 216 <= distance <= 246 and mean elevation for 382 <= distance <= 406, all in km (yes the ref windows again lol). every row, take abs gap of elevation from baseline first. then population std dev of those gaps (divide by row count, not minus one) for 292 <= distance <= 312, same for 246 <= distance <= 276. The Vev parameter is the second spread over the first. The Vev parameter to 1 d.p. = 1.1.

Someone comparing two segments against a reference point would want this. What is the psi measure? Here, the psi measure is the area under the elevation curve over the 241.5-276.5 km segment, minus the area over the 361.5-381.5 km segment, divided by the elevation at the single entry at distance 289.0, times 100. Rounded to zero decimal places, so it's 2489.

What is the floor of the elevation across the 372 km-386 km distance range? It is 57.24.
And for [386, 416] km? 32.53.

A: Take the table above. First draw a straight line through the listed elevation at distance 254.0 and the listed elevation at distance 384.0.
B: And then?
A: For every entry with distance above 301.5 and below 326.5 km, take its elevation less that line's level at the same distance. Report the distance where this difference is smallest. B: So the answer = 314.0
